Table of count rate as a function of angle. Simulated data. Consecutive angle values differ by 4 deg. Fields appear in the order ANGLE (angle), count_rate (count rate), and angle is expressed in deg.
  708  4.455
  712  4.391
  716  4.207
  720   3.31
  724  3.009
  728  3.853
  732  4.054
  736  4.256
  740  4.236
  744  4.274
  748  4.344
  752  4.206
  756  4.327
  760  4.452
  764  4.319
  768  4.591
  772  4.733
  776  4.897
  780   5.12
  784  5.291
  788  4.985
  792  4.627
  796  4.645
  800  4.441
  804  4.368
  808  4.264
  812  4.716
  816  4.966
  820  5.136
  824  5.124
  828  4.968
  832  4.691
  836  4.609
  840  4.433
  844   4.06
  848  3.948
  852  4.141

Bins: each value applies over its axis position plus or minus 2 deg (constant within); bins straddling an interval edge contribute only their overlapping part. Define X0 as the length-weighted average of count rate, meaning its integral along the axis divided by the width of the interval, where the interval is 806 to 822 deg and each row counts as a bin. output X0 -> 4.77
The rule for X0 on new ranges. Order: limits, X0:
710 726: 3.73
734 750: 4.28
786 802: 4.67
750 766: 4.33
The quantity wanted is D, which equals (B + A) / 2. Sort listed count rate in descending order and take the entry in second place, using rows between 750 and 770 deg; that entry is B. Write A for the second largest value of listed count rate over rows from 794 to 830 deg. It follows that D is 4.79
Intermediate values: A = 5.124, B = 4.452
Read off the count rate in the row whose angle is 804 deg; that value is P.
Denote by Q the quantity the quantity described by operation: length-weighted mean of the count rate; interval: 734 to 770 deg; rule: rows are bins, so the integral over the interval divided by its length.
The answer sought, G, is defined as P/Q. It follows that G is 1.01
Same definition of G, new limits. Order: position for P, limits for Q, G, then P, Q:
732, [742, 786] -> 0.88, 4.054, 4.60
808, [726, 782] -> 0.97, 4.264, 4.40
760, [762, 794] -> 0.92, 4.452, 4.82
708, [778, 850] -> 0.95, 4.455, 4.69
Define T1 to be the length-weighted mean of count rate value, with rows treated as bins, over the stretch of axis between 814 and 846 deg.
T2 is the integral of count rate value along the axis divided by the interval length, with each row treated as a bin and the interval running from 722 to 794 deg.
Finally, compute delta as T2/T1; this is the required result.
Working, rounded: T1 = 4.75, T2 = 4.4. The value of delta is 0.93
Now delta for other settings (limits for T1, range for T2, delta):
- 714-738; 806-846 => 1.24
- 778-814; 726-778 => 0.92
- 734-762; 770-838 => 1.12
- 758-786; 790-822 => 0.97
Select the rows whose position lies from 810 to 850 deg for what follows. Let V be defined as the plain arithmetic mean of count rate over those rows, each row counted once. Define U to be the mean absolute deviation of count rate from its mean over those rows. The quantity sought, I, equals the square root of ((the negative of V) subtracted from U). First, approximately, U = 0.322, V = 4.67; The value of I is 2.23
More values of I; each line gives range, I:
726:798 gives 2.20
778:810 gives 2.24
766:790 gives 2.27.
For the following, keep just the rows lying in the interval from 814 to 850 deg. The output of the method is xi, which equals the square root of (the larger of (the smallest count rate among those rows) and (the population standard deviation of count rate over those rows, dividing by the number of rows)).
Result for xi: 1.99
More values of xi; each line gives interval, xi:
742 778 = 2.05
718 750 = 1.73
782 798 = 2.15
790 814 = 2.06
